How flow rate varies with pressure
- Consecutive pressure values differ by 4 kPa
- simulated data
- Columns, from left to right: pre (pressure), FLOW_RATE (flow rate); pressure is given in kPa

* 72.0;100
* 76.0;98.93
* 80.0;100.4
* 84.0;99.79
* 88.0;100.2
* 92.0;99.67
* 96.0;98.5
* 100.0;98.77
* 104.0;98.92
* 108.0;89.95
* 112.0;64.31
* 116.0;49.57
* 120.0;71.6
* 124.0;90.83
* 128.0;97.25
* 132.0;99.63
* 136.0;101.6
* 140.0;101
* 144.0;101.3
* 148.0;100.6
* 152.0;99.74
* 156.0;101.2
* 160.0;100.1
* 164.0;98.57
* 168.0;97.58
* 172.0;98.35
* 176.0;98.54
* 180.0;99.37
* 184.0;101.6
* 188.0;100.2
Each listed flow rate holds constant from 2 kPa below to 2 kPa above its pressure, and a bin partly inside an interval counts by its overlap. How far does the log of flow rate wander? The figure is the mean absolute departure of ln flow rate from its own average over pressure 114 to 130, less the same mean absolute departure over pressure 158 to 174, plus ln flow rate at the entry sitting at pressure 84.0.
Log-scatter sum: 4.8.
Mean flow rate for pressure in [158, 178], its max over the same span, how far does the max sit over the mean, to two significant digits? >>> 1.5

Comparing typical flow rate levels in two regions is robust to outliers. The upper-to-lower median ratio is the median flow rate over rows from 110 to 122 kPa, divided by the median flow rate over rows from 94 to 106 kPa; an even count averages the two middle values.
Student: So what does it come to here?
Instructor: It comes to 0.65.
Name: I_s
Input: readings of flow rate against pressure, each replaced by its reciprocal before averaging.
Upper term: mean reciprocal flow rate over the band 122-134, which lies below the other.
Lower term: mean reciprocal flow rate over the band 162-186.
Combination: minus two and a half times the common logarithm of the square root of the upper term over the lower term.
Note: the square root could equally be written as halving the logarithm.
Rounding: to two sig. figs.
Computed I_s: -0.018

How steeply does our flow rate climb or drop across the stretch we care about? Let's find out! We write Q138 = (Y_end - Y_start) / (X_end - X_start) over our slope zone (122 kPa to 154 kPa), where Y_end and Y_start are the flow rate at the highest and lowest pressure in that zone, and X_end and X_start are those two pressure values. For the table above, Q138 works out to 0.32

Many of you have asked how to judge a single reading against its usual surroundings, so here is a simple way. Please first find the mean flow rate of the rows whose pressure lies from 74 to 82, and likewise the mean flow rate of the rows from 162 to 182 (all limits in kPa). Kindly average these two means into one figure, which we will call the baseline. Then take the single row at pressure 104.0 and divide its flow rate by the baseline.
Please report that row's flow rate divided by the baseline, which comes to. 1.00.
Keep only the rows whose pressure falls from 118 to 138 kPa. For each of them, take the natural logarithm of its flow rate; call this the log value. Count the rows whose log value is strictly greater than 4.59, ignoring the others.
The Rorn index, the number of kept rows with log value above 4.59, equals 2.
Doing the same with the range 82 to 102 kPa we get 5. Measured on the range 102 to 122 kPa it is 1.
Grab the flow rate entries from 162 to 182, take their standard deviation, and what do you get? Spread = 0.6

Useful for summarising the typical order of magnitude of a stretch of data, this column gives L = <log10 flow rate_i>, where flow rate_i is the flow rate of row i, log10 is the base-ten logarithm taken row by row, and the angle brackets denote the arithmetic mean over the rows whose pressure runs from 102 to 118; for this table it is 1.86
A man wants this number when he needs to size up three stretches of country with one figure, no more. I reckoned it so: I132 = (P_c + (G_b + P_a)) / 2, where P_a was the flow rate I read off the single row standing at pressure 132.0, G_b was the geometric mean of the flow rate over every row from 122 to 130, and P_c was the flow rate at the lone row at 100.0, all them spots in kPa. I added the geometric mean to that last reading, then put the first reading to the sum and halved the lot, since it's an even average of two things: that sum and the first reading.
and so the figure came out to 146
